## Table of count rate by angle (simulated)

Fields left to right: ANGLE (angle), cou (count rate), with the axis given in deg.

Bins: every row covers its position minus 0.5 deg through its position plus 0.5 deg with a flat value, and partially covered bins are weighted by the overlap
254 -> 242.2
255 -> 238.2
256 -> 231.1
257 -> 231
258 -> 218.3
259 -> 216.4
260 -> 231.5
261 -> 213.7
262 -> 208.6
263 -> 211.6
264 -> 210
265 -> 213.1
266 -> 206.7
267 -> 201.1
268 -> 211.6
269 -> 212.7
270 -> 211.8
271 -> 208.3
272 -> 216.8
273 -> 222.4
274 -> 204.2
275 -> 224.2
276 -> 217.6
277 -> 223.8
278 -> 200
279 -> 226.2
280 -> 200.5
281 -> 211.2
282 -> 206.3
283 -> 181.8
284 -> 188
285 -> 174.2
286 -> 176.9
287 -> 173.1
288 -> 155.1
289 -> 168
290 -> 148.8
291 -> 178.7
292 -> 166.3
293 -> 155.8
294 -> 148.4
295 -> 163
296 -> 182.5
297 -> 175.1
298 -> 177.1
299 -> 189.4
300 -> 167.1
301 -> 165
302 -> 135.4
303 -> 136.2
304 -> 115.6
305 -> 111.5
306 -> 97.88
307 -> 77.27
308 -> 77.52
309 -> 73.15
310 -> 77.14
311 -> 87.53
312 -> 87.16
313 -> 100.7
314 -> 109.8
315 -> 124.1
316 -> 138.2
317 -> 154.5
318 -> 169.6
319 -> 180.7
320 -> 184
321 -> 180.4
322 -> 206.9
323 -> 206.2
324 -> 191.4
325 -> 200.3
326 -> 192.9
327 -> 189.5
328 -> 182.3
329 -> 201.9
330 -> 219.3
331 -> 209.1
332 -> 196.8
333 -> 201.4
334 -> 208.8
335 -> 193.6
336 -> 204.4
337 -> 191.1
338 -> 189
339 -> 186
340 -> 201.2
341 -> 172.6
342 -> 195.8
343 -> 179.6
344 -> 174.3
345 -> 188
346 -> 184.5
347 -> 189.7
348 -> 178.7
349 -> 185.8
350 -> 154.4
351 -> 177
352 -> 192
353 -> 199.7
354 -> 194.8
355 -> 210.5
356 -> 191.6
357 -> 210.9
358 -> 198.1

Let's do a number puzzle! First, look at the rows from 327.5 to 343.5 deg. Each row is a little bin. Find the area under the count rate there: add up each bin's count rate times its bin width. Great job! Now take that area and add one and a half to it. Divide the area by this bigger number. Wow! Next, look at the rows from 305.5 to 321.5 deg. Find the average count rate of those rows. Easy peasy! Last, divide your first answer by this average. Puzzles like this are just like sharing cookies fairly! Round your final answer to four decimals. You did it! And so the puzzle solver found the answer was 0.0083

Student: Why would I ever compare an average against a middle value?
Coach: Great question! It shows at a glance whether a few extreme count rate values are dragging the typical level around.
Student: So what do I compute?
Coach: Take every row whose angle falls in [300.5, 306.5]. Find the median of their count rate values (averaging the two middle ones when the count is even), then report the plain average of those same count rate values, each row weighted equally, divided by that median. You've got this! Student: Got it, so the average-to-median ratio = 1.011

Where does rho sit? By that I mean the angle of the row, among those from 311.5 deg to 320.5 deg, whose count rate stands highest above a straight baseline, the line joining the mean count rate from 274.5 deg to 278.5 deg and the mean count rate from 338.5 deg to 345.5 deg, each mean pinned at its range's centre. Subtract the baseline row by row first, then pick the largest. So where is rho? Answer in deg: 320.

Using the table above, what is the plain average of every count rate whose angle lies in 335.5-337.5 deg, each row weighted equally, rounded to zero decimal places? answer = 198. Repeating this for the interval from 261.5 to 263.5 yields 210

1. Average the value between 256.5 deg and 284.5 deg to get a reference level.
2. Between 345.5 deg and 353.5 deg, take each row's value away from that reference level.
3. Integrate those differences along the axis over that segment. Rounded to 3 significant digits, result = 232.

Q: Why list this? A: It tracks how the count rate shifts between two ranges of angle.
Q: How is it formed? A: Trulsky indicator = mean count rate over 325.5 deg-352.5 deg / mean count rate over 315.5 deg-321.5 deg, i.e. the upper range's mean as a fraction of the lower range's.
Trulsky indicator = 1.1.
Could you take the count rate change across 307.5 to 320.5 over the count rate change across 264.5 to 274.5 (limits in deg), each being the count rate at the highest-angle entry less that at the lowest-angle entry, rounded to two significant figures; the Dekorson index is -12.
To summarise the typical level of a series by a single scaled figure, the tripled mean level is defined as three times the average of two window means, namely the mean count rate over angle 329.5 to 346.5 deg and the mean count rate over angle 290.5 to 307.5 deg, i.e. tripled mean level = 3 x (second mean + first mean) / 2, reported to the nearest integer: 515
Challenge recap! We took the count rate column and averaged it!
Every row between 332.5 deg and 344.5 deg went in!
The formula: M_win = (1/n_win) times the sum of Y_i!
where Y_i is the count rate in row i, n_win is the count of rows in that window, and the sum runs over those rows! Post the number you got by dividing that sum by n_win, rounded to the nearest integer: 191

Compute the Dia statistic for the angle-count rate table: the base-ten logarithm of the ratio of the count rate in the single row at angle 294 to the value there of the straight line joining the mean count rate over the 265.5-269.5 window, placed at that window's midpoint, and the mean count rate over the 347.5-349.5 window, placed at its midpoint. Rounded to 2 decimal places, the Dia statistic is -0.13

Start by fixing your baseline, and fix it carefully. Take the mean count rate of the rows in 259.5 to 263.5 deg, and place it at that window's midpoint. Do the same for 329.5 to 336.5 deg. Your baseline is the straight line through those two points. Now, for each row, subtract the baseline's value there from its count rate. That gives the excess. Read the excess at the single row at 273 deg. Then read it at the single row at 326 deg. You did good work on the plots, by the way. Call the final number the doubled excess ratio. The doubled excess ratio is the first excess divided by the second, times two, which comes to -1.2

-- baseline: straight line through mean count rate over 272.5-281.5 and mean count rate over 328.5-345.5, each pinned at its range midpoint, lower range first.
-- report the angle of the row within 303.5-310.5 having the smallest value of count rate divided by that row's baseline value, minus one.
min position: 309 deg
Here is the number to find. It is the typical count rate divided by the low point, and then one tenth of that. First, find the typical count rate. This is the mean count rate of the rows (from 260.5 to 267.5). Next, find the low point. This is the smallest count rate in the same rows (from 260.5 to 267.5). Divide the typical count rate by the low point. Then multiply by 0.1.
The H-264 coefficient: 0.104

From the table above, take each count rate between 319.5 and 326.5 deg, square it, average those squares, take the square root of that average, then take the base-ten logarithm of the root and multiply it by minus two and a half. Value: -5.7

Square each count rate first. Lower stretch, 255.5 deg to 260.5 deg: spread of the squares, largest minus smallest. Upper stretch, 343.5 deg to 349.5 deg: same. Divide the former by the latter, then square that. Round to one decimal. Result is 1.5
